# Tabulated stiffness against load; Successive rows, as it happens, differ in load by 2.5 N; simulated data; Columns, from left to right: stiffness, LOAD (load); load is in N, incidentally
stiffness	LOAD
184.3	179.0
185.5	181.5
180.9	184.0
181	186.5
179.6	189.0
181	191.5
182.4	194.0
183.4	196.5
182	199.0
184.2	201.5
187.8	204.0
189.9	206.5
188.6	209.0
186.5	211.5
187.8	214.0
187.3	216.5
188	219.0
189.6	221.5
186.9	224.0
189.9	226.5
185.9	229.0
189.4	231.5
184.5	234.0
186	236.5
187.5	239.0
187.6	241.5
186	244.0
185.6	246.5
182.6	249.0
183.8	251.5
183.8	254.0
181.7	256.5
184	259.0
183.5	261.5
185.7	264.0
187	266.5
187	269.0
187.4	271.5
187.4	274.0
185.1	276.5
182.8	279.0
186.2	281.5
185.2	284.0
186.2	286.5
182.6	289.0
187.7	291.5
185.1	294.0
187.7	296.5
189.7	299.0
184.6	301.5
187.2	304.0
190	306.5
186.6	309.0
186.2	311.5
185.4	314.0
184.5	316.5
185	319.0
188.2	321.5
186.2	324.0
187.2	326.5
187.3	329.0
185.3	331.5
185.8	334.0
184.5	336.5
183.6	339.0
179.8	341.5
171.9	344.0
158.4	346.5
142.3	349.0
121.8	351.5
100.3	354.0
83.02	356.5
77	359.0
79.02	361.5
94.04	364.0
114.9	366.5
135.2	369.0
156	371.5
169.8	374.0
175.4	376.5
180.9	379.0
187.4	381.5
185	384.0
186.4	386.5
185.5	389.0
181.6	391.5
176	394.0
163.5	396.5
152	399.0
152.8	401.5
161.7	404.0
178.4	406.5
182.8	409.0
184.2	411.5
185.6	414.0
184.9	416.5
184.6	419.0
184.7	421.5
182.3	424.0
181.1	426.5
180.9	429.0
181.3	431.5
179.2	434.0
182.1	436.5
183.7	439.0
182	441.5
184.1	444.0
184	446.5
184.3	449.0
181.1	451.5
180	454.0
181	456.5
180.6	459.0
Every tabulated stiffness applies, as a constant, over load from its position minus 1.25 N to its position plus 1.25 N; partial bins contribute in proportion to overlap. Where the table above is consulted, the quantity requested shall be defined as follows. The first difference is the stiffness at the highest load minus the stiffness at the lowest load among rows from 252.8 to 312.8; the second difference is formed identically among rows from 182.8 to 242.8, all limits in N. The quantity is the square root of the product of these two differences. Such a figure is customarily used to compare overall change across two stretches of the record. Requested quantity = 4.0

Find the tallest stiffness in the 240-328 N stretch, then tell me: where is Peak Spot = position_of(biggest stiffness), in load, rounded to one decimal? 306.5 N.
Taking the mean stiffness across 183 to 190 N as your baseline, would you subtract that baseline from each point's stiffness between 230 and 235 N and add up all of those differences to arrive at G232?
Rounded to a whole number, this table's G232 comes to 13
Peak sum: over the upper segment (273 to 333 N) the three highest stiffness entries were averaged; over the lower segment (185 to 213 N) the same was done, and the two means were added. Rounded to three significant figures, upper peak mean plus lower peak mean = 378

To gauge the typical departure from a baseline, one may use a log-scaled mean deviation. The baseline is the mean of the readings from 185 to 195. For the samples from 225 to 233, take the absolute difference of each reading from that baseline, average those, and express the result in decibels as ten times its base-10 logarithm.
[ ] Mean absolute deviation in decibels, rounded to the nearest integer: 9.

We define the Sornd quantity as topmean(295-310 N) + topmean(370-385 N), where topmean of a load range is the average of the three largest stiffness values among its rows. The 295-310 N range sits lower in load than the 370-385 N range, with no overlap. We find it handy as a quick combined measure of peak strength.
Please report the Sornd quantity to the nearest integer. 374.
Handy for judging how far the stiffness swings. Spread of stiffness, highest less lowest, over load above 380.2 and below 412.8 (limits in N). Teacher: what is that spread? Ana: 35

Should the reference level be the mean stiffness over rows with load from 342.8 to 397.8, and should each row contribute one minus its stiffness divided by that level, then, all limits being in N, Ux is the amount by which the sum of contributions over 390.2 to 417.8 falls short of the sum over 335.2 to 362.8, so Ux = 2.9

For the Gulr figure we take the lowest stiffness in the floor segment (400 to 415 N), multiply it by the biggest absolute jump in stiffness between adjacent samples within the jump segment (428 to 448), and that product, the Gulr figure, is 443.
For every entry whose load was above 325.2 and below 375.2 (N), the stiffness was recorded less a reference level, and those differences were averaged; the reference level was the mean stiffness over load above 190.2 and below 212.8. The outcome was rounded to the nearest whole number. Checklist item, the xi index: -40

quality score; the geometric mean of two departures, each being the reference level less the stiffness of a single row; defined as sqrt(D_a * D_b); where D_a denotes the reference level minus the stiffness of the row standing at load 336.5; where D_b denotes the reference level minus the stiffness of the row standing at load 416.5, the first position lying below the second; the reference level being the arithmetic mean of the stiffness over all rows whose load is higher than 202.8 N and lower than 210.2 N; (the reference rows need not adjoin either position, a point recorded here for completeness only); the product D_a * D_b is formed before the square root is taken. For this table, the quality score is 4.1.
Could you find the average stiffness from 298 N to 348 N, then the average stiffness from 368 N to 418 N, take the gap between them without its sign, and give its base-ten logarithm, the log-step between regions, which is 1.0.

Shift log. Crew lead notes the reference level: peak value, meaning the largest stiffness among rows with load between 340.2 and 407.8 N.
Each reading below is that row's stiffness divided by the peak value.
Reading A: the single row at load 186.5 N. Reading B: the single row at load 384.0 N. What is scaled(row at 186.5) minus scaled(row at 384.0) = -0.021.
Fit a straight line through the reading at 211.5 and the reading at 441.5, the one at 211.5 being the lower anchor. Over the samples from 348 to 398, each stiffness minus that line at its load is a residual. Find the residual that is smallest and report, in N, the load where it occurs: 359.0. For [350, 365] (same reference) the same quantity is 359.0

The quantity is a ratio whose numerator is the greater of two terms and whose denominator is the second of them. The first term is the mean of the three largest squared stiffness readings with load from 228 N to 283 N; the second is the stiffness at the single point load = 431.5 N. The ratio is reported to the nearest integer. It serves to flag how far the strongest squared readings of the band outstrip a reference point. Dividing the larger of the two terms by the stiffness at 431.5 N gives 195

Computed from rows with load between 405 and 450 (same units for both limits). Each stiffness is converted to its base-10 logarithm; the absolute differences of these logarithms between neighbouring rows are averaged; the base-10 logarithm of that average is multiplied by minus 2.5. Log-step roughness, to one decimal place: 6.2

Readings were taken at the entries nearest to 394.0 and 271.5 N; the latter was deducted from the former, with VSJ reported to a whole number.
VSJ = -11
